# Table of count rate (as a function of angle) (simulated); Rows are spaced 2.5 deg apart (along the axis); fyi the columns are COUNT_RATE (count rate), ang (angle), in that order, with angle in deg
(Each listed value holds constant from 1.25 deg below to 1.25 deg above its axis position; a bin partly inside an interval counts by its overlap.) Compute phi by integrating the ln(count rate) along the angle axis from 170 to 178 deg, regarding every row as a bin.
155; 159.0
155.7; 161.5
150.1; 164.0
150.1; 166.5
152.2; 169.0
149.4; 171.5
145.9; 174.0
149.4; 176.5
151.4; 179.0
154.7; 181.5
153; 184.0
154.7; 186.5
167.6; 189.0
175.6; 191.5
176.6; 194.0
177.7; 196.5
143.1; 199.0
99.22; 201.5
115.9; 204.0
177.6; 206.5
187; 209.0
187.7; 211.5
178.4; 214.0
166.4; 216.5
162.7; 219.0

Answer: 40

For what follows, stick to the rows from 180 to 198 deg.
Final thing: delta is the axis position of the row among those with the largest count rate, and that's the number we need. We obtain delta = 196.5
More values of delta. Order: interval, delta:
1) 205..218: 211.5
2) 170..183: 181.5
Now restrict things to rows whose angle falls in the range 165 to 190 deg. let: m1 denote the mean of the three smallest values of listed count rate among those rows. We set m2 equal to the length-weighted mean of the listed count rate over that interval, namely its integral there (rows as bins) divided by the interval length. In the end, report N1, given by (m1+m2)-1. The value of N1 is 300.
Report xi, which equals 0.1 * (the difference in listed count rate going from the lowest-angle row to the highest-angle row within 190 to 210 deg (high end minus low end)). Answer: 1.1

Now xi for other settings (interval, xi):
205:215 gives 0.1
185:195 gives 2.2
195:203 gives -7.8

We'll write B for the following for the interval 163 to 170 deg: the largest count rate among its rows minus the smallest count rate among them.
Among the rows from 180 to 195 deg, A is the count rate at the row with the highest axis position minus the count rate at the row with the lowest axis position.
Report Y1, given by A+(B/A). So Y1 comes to 22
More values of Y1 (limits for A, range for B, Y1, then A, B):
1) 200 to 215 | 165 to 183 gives 79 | 79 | 9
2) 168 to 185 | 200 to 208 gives 99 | 1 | 78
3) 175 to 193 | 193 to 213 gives 30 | 26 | 88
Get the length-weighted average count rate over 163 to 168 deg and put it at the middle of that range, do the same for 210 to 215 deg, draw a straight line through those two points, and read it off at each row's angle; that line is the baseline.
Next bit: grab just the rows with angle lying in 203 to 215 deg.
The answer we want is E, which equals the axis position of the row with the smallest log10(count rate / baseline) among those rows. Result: 204.0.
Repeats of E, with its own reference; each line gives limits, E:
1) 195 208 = 201.5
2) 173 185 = 174.0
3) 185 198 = 186.5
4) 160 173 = 171.5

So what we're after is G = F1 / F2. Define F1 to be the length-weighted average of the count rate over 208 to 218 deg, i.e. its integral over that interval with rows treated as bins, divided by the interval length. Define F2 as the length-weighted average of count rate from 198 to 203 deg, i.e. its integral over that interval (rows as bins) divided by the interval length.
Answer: 1.5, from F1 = 179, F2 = 120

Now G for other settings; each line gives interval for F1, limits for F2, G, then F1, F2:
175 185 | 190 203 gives 1.0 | 152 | 154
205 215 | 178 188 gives 1.2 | 181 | 154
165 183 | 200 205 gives 1.4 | 150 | 109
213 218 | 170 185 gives 1.1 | 172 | 151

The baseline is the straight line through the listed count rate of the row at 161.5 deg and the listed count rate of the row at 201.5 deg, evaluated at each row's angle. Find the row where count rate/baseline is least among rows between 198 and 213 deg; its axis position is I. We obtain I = 201.5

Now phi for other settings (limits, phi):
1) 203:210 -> 35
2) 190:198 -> 41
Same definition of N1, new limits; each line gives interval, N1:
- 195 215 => 277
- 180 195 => 316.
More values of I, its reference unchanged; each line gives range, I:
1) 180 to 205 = 201.5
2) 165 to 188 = 166.5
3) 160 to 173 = 164.0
